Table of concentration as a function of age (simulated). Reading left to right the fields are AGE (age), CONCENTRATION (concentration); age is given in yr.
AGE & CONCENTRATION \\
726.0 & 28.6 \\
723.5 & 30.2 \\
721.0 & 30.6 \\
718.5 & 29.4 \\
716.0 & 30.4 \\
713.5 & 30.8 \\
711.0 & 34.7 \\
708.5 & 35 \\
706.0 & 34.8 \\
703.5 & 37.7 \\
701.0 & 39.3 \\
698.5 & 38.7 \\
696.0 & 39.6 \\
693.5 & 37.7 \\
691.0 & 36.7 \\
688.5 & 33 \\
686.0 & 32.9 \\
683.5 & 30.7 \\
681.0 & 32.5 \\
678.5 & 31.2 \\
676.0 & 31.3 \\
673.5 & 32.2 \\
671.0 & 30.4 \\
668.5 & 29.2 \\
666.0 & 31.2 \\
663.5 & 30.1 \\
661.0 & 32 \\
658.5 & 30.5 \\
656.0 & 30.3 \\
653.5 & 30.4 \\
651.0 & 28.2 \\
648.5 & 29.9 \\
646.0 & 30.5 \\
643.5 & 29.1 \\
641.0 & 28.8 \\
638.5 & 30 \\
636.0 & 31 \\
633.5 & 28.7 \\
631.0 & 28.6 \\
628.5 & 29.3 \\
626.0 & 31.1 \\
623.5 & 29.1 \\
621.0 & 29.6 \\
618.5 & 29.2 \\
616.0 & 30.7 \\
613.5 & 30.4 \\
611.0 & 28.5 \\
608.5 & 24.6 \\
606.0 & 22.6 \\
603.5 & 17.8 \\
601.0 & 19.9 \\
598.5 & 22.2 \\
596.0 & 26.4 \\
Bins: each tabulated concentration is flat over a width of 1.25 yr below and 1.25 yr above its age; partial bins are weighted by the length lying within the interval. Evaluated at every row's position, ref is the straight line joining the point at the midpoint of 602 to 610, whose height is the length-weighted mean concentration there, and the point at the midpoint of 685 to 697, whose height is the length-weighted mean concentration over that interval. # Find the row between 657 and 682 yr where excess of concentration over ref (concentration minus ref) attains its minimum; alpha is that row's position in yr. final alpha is 668.5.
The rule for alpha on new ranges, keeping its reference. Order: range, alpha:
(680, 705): 683.5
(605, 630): 606.0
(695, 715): 713.5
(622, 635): 633.5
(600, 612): 603.5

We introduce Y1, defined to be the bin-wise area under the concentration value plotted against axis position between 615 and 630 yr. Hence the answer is 447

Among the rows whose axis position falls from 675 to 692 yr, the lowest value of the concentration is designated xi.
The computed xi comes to 30.7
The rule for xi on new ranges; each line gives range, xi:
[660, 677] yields 29.2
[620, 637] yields 28.6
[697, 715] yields 30.8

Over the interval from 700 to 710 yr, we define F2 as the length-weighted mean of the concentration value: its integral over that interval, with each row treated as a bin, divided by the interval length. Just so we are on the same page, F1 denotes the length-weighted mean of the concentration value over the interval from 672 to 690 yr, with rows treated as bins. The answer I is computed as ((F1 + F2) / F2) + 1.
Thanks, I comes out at 2.88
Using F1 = 32.0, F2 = 37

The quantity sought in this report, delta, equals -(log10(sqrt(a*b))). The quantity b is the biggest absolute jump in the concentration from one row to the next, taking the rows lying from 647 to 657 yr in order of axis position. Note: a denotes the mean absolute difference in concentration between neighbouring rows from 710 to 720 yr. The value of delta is -0.29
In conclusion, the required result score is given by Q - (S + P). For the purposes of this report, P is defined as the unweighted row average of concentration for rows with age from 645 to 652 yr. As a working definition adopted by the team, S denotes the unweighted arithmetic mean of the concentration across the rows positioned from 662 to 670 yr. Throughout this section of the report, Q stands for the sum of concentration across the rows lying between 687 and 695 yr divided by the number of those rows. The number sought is -23.9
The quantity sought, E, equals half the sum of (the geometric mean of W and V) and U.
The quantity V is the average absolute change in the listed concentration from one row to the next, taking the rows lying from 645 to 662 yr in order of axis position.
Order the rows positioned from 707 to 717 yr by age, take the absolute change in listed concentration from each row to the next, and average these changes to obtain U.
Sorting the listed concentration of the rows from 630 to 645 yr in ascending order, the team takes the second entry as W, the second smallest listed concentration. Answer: 3.5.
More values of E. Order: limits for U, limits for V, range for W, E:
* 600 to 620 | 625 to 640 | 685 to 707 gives 4.3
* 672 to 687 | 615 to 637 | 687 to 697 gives 3.9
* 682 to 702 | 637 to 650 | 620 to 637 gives 3.2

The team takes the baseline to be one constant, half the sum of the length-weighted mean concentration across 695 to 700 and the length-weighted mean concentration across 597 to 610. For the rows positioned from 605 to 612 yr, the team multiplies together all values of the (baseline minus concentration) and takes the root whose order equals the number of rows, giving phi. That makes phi 4.4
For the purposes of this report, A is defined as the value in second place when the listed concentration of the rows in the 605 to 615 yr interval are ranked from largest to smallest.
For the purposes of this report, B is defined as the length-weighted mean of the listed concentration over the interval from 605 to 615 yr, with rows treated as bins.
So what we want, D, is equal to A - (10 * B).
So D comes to -239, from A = 28.5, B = 27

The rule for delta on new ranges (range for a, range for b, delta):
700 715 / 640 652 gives -0.24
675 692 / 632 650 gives -0.27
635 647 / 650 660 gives -0.17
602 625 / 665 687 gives -0.31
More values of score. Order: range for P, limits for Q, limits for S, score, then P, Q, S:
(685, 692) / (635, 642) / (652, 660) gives -34.7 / 34.2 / 29.9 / 30.4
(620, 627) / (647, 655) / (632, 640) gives -30.3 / 29.9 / 29.5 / 29.9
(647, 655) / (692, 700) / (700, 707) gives -28.1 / 29.5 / 38.7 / 37.3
